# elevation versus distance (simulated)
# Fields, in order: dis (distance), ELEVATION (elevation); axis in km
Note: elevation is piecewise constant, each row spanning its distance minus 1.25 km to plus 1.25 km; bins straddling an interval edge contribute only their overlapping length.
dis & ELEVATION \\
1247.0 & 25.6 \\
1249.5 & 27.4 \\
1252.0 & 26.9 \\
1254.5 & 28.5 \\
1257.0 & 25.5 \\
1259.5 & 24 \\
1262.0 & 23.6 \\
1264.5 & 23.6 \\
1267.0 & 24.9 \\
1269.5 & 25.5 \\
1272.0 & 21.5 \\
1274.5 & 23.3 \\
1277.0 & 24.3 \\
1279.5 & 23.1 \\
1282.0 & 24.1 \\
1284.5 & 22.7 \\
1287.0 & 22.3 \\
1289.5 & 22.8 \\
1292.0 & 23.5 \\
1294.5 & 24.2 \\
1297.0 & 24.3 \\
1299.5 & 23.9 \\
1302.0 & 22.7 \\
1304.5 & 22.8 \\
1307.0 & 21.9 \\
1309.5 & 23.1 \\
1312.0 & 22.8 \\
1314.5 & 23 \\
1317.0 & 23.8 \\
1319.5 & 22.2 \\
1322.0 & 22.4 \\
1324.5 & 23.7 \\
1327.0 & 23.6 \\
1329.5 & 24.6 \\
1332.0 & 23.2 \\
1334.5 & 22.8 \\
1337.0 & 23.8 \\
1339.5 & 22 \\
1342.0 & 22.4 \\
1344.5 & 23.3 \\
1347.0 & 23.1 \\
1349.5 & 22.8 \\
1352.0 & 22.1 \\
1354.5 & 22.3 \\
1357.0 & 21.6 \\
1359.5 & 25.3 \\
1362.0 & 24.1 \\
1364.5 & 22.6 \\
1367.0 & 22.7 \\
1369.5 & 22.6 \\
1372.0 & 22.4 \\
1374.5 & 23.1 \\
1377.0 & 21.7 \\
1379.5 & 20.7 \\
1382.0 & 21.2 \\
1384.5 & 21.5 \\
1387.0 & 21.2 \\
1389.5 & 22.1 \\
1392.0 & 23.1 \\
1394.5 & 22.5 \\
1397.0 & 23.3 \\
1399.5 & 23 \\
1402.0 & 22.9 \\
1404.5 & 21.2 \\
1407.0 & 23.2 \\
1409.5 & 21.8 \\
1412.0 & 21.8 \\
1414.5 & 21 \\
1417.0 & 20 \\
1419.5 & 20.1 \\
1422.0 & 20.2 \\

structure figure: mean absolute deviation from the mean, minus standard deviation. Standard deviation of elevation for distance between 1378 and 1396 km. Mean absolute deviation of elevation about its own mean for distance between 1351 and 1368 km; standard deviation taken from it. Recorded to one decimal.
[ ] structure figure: 0.2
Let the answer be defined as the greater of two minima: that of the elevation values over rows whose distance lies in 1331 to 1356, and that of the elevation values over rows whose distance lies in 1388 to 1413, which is 22.0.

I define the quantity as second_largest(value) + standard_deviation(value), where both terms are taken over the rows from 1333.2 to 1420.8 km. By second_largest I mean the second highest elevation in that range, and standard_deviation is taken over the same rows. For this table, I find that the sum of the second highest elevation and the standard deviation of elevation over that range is 25.2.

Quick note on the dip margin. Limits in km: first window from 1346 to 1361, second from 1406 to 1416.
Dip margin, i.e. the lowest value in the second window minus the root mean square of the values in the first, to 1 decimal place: -1.9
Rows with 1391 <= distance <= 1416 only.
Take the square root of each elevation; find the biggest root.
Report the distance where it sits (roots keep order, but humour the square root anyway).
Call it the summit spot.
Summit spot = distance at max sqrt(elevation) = 1397.0 km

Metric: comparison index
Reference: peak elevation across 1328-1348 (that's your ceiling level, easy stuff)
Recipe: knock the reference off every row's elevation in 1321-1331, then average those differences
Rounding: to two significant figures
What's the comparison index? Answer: -1.0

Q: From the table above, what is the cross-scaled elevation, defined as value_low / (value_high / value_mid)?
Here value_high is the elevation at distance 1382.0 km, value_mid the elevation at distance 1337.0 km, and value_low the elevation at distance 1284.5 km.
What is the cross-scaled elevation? 25.5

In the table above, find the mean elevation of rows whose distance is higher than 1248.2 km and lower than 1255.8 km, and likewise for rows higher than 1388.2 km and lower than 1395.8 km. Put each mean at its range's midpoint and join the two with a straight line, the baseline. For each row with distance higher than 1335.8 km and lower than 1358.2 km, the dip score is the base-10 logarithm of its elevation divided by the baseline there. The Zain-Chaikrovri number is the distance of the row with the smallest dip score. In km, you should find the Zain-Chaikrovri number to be 1339.5 km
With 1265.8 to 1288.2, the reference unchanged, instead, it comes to 1272.0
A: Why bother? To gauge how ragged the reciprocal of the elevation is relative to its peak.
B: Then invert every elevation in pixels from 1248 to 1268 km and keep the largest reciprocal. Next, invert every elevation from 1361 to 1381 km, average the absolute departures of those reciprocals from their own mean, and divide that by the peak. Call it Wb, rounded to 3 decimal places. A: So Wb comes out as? 0.032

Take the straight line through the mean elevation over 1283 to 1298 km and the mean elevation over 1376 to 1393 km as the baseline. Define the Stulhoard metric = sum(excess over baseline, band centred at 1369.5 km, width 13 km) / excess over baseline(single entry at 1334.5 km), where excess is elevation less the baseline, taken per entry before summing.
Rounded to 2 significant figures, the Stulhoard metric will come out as 14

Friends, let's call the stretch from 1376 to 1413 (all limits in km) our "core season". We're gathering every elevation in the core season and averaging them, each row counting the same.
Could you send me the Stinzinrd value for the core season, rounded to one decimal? 22.1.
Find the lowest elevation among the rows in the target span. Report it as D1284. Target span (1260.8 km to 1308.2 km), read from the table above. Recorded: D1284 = 21.5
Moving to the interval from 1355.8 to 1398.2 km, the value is 20.7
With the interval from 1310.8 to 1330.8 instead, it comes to 22.2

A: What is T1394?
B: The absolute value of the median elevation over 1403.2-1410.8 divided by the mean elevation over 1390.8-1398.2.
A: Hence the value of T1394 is 0.95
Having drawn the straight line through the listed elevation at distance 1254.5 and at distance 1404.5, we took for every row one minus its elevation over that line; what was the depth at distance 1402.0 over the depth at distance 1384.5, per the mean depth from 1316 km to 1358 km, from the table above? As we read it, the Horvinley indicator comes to -38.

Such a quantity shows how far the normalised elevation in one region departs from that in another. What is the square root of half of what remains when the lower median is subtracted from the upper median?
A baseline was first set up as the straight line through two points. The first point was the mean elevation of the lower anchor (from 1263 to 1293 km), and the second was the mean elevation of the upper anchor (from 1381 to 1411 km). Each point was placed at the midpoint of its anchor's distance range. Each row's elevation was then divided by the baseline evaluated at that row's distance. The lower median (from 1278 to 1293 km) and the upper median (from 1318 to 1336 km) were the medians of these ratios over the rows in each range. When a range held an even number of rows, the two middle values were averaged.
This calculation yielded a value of 0.13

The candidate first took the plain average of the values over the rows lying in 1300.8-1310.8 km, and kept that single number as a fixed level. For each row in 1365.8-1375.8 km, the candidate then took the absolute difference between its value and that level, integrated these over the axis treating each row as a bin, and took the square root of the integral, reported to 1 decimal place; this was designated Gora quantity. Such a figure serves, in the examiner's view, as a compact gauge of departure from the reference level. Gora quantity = 1.4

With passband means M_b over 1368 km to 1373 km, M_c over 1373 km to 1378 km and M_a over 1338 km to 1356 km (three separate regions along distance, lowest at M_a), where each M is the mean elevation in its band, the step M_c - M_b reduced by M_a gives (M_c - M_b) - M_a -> -22.7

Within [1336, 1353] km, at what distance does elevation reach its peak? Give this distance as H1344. 1337.0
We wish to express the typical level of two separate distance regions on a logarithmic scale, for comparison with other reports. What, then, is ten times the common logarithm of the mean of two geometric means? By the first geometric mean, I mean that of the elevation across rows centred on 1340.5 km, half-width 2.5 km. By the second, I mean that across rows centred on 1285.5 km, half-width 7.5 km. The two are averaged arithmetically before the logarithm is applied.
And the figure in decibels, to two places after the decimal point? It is 13.55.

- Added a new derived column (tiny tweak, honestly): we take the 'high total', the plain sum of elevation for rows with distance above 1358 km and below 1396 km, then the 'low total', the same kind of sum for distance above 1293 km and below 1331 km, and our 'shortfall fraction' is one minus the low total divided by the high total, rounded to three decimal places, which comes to -0.036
